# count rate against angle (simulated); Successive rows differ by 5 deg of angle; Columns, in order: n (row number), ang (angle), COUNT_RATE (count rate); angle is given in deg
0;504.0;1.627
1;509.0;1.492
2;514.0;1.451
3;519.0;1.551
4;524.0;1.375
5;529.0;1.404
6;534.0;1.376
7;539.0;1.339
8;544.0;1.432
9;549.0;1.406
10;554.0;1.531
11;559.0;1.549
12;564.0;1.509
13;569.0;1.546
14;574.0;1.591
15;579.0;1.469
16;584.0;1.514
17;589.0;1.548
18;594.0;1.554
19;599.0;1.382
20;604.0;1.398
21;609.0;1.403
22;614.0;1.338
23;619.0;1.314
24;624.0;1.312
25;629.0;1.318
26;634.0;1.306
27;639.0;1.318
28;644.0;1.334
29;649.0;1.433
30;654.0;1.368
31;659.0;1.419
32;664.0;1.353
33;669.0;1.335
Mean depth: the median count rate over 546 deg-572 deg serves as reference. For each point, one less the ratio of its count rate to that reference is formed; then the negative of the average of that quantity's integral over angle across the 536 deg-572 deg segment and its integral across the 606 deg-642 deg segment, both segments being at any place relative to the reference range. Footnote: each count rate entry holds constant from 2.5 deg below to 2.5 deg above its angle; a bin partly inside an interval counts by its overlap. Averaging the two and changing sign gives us -3.0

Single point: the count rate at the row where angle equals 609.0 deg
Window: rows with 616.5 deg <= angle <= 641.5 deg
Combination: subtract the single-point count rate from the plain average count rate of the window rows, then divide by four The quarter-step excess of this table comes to -0.022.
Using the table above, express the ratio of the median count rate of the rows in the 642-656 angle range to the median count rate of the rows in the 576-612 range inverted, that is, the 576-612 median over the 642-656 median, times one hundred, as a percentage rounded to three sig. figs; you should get 107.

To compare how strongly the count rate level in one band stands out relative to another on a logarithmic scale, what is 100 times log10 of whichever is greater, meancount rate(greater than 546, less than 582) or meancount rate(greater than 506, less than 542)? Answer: 18.0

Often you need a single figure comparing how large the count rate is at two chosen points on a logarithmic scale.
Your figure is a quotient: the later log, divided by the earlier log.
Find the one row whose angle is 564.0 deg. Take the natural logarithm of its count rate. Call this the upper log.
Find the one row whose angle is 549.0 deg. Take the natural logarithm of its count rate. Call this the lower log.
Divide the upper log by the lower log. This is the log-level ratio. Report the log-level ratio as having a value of 1.21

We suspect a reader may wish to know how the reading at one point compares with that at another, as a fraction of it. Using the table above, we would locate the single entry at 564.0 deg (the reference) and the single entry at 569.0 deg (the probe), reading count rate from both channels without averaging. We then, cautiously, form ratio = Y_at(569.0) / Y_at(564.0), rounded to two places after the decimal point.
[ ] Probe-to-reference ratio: 1.02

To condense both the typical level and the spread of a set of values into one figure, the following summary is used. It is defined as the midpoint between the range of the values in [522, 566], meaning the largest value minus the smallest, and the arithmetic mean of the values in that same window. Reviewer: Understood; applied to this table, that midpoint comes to 0.823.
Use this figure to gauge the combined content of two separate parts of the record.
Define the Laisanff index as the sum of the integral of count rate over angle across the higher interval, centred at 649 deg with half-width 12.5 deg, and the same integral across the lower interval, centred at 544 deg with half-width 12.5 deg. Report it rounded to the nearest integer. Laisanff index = 70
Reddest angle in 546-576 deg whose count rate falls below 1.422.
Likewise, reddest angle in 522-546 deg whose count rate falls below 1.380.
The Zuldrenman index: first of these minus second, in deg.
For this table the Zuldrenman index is 10 deg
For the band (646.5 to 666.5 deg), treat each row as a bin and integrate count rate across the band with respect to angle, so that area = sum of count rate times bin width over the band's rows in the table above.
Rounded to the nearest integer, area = 28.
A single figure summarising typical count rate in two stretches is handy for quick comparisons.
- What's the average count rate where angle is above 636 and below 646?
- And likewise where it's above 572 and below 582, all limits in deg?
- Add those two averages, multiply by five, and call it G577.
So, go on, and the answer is 14.3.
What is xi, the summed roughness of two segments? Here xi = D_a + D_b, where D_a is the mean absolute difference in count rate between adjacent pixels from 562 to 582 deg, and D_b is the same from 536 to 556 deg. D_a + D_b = 0.149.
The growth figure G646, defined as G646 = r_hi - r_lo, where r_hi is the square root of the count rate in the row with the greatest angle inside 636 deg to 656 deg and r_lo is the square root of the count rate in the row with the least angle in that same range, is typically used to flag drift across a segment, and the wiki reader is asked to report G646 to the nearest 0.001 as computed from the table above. 0.022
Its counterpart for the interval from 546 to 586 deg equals 0.045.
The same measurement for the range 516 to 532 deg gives -0.060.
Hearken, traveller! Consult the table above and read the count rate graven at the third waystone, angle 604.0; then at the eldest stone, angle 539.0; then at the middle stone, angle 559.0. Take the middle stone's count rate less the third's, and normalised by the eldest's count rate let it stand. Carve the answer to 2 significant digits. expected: 0.11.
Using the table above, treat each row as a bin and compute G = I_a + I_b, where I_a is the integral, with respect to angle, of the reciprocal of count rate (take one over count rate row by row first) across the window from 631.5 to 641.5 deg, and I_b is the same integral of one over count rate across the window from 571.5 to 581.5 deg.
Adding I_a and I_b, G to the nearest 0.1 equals 14.2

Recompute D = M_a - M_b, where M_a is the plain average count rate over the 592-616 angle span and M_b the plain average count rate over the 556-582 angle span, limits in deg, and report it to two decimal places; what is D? -0.12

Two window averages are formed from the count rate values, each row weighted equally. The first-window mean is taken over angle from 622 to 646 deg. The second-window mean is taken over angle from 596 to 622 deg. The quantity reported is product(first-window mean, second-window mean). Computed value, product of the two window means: 1.80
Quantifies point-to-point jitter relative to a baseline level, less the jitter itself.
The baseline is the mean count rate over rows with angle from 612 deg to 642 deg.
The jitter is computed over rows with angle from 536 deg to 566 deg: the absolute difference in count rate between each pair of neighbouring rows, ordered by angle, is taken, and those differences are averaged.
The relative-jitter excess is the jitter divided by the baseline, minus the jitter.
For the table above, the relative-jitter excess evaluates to -0.015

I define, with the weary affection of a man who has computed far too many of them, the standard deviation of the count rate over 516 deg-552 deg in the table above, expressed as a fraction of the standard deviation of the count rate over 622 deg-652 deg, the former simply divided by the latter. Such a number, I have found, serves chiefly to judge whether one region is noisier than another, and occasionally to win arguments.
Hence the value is 1.4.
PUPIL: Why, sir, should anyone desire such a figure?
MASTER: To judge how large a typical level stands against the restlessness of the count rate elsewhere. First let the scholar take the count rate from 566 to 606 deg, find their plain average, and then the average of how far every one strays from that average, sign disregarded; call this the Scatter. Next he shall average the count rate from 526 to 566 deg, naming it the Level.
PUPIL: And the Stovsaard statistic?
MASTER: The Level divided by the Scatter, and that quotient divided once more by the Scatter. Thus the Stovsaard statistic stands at 364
